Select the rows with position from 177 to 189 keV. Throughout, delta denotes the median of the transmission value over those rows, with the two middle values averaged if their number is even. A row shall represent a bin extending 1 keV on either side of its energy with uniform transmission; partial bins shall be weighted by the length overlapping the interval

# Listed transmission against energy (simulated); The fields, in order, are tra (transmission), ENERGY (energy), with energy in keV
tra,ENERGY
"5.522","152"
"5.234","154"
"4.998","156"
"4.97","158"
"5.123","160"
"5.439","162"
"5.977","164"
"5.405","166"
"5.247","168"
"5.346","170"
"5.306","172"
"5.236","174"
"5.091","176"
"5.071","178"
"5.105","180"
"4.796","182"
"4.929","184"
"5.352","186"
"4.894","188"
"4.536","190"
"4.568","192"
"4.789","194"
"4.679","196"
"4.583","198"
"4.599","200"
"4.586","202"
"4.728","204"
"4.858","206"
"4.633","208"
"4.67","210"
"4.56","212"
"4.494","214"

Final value 5.0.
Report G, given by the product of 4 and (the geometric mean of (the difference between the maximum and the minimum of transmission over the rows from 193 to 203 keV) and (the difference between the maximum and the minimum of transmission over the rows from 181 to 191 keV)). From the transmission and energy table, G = 1.6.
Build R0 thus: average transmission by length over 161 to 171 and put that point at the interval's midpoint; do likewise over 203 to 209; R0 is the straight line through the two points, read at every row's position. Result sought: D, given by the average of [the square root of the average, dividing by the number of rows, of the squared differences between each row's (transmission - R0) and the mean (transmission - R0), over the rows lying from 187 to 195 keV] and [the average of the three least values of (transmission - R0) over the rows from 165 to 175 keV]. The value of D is 0.01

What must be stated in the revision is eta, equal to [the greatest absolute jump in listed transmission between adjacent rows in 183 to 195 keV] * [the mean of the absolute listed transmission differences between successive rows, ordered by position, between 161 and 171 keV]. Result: 0.16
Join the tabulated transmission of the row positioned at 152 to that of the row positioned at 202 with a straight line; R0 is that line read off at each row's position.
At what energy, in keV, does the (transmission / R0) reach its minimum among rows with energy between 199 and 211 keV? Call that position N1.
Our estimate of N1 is 200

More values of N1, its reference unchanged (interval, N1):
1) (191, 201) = 192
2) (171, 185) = 182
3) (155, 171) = 156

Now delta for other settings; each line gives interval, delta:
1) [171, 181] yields 5.1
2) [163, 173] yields 5.3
